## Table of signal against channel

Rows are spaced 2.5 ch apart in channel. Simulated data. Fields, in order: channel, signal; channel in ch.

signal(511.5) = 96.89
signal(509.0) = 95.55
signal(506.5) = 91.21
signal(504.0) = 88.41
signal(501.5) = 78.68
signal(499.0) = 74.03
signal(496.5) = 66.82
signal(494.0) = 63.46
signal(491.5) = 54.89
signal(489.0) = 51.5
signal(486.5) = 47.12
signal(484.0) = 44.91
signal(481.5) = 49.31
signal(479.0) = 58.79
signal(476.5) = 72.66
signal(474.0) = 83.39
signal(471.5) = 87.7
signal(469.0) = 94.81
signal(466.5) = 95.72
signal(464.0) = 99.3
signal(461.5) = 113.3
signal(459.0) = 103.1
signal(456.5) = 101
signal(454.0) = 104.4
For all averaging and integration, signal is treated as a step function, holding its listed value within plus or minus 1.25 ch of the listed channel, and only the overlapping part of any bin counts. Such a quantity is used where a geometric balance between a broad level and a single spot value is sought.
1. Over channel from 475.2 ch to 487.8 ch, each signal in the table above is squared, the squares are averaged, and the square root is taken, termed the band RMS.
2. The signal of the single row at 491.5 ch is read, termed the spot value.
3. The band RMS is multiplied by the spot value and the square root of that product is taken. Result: 55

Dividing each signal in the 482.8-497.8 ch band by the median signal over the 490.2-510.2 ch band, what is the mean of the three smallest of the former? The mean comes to 0.63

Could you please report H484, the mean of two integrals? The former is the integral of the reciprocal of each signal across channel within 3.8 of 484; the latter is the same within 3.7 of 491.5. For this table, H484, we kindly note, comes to 0.146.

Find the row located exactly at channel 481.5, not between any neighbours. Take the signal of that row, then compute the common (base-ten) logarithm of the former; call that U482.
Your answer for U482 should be 1.69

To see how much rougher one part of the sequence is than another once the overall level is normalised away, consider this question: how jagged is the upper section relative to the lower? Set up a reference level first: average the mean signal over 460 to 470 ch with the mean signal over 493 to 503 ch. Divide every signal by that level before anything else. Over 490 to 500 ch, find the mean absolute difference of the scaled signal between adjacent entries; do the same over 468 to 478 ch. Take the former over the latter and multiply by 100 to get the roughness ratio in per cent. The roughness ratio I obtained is 86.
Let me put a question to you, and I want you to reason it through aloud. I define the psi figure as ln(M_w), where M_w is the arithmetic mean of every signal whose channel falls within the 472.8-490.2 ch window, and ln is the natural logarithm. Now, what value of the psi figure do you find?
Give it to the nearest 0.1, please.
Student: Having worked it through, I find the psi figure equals 4.1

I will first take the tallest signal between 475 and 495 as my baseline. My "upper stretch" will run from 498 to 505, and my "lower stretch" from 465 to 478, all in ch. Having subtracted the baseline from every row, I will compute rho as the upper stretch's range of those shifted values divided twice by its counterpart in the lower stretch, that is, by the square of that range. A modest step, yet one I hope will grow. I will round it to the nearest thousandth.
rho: 0.027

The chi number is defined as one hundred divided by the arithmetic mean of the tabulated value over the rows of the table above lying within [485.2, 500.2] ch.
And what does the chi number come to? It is 1.7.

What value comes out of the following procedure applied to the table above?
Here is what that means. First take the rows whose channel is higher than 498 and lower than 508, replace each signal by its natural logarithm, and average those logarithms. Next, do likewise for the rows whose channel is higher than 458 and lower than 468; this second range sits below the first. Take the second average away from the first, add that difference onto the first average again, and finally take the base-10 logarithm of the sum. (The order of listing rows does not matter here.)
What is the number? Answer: 0.62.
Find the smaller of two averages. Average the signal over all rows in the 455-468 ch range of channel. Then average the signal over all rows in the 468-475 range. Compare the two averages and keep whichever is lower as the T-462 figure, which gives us 89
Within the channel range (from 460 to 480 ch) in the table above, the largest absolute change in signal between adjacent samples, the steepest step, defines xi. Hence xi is 14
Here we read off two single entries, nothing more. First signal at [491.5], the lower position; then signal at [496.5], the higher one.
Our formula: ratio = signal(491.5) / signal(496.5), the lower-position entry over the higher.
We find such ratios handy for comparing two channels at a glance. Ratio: 0.82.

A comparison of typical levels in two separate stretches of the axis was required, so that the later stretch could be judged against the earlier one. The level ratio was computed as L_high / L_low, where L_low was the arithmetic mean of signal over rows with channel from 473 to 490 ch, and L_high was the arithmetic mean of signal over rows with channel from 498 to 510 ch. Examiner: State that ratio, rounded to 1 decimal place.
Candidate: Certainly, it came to 1.5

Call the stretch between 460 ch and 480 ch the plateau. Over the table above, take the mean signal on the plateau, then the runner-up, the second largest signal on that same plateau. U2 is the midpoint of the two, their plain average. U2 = 94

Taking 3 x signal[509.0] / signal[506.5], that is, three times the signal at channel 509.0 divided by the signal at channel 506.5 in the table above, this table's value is 3.1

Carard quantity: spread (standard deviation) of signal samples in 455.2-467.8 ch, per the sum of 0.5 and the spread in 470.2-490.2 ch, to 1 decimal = 0.4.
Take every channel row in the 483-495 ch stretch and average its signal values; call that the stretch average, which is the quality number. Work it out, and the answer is 52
